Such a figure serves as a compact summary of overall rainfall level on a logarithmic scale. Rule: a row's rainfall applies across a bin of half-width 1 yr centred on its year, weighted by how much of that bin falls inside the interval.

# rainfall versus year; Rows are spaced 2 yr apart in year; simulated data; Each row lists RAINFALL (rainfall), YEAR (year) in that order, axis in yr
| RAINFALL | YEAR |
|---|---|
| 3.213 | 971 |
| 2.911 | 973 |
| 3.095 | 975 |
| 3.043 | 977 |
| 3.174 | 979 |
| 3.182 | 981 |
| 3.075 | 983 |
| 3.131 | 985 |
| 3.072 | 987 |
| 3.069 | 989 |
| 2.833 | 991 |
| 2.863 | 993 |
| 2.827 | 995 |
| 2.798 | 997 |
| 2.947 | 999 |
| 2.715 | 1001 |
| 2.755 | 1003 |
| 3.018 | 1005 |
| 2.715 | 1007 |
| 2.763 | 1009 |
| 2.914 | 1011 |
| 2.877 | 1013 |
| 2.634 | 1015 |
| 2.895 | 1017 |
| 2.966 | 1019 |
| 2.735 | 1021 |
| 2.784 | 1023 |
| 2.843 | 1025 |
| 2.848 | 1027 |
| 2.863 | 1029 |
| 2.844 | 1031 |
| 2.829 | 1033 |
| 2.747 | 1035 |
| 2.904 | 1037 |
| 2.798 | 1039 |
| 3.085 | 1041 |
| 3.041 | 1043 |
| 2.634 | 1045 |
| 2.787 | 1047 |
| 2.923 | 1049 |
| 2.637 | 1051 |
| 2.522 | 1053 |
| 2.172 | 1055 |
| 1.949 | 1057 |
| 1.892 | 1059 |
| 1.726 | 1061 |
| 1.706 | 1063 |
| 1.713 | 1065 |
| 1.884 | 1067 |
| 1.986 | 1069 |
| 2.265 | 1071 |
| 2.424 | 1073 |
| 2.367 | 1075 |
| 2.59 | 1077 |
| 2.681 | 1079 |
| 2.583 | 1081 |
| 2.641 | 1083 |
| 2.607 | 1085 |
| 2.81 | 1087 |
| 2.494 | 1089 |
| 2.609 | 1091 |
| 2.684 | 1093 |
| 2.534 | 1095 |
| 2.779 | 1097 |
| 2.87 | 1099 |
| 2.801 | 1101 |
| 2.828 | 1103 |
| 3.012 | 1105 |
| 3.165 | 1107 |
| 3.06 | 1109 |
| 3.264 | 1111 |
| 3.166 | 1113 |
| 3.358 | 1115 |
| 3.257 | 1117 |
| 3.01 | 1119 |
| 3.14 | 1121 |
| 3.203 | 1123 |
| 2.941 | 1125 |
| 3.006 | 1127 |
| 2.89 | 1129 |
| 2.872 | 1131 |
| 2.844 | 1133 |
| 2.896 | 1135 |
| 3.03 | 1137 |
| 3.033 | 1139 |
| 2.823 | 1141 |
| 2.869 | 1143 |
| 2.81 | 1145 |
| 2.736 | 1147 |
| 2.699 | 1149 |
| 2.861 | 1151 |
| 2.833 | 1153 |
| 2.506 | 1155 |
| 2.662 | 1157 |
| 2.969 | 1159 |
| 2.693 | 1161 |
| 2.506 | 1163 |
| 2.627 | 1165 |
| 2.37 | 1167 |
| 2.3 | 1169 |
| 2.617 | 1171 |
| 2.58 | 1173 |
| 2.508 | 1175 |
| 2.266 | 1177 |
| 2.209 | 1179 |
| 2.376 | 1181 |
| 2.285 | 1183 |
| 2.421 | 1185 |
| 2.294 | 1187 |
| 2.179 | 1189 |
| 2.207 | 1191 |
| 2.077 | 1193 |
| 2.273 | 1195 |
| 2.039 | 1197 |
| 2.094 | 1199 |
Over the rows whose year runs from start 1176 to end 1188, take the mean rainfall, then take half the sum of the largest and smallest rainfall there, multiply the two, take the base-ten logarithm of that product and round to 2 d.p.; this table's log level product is 0.73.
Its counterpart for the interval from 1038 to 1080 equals 0.75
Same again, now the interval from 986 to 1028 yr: 0.91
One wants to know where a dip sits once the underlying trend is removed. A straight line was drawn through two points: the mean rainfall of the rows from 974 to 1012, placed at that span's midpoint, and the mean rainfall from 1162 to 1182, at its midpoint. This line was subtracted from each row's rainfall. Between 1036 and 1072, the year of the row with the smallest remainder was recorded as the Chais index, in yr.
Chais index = 1063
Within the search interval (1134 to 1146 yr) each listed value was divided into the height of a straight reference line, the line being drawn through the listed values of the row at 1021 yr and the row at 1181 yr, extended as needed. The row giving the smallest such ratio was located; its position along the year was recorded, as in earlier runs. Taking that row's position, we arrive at 1139 yr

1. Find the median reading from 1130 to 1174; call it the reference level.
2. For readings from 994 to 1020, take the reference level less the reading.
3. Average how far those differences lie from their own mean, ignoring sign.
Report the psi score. 0.10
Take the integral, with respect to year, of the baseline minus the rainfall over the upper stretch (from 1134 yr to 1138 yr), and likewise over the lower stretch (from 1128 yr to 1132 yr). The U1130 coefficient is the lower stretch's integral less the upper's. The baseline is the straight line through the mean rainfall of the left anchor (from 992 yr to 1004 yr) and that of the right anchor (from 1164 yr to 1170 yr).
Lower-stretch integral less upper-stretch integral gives 0.4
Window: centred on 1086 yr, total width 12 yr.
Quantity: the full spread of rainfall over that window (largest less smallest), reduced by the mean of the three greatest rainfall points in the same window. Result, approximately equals -2.4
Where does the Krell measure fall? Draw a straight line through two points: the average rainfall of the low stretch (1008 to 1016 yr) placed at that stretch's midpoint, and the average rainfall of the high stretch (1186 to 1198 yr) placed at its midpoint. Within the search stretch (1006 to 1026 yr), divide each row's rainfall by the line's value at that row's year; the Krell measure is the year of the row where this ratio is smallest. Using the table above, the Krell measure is 1015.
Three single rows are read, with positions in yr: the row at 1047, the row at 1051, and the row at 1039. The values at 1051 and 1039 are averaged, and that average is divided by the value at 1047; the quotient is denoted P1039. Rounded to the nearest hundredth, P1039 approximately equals 0.98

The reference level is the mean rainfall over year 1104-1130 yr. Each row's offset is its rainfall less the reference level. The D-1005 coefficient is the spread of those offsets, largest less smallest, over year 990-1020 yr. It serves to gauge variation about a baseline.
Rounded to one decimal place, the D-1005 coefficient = 0.4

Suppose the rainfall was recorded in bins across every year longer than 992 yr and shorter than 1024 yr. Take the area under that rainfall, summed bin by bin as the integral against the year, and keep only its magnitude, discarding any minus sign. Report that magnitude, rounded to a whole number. 90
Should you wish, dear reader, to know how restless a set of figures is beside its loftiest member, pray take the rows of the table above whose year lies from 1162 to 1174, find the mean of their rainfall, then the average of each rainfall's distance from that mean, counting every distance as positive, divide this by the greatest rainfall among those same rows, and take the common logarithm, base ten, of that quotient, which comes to -1.4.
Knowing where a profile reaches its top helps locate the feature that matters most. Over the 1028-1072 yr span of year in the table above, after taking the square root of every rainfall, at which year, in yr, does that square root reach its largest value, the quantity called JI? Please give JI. 1041 yr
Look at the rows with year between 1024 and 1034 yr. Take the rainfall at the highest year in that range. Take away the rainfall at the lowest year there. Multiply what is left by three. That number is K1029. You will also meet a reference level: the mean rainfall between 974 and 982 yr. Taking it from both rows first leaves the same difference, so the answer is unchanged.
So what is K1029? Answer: 0.0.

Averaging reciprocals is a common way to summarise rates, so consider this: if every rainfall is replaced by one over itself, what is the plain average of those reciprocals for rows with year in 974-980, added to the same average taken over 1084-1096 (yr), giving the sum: 0.70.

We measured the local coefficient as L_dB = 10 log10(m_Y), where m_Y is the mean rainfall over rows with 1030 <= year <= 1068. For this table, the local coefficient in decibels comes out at 3.91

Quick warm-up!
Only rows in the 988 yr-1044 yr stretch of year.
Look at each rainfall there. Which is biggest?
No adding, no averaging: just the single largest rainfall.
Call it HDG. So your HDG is 3.085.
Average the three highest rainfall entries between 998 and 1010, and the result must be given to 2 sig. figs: 2.9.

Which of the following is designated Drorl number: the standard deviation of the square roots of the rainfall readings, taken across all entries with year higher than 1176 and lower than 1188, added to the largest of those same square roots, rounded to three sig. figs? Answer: 1.58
